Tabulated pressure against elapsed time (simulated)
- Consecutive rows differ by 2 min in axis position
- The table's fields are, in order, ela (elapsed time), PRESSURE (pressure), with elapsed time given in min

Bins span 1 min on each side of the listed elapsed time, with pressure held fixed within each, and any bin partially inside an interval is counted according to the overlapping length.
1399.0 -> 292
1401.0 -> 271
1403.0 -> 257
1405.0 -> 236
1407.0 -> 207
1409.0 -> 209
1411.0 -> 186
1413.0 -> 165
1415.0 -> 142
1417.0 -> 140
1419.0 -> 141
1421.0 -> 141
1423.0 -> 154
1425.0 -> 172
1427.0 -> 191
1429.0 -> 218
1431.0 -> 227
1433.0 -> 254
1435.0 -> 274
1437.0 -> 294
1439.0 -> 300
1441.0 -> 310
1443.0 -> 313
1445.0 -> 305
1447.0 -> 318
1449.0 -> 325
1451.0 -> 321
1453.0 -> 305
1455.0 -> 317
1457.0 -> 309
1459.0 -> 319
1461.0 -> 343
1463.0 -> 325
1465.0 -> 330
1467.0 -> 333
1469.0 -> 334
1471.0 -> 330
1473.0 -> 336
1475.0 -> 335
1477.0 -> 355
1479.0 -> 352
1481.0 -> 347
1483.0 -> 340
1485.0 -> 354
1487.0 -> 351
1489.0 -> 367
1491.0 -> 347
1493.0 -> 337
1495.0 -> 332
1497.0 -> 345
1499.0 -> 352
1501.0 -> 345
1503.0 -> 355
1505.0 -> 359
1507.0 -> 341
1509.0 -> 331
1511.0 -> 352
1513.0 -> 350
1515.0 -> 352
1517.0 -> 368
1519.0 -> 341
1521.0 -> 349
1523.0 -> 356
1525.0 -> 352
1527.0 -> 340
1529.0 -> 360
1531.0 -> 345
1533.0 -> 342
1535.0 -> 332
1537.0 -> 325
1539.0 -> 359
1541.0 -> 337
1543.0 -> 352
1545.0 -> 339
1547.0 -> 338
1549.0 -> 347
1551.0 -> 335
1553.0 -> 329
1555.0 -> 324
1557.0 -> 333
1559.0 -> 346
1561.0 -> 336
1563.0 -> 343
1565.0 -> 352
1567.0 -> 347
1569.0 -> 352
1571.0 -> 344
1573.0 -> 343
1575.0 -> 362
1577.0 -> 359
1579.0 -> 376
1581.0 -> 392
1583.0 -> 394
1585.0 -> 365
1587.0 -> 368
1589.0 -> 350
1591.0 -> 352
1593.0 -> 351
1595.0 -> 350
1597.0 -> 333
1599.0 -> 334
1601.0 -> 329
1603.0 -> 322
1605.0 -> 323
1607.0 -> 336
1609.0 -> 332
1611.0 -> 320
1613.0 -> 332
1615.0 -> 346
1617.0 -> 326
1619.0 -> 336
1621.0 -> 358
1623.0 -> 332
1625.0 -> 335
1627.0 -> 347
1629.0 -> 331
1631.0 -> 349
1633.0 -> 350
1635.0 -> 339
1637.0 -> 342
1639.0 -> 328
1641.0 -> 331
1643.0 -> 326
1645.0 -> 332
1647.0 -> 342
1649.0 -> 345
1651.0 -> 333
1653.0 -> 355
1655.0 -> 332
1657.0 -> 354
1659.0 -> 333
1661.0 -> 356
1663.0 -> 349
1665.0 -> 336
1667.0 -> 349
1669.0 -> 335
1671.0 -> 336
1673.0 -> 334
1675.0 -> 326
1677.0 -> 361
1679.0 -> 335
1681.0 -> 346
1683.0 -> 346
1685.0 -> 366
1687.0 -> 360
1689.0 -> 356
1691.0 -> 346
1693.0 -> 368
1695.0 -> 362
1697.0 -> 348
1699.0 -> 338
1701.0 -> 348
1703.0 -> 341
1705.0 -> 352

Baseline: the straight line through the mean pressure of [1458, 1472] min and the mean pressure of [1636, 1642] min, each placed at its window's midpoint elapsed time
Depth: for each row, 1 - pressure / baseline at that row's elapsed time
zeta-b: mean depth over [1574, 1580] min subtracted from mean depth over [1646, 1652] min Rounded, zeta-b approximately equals 0.081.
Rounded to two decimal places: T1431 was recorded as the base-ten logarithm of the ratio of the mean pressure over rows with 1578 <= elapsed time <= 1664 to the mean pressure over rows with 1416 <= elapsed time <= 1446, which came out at 0.18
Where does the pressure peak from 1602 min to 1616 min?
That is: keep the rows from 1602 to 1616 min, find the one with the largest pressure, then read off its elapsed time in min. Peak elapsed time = 1615.0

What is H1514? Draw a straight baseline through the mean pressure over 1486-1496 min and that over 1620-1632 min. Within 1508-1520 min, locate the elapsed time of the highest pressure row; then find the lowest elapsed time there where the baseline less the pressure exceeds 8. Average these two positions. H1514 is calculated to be 1513 min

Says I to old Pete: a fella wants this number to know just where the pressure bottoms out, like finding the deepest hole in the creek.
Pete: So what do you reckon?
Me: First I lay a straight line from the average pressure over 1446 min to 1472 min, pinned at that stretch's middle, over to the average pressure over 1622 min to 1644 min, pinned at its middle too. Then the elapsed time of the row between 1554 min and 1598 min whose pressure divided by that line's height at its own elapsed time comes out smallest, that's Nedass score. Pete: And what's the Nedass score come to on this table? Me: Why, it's 1555.0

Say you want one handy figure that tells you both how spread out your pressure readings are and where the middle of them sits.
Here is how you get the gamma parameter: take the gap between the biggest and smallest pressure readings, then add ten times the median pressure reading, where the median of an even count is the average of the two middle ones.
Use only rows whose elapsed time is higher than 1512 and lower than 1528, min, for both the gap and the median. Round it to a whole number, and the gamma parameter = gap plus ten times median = 3538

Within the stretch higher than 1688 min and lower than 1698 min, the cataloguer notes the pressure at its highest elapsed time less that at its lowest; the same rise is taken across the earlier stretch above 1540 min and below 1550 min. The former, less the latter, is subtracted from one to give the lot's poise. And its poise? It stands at 19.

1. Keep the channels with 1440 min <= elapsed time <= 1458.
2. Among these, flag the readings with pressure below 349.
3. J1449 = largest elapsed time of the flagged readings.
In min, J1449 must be 1457.0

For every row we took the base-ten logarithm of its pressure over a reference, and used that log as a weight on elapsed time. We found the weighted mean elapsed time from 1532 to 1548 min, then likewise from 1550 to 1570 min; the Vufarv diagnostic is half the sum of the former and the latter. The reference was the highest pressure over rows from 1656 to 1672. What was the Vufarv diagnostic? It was 1548.4 min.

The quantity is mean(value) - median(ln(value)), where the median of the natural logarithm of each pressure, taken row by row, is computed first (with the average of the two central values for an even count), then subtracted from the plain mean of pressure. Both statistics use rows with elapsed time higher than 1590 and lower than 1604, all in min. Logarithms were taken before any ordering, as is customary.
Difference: 333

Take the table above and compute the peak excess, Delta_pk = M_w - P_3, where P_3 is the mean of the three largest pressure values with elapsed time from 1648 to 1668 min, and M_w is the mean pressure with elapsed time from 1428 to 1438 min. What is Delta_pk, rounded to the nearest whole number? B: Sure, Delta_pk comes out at -102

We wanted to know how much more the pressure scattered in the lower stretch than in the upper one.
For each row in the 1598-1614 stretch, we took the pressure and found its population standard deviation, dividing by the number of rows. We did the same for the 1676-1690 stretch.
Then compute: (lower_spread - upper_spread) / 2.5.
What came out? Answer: -1.8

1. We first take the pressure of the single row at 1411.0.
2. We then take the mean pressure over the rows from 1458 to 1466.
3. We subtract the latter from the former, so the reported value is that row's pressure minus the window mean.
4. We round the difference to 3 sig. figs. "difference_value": -143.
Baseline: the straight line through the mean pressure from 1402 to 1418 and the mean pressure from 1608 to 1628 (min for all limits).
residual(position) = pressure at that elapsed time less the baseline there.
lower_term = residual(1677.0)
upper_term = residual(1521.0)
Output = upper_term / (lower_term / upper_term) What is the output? -392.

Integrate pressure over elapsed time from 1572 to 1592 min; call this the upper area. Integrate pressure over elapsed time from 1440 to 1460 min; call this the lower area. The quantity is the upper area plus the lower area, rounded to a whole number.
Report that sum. 13606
